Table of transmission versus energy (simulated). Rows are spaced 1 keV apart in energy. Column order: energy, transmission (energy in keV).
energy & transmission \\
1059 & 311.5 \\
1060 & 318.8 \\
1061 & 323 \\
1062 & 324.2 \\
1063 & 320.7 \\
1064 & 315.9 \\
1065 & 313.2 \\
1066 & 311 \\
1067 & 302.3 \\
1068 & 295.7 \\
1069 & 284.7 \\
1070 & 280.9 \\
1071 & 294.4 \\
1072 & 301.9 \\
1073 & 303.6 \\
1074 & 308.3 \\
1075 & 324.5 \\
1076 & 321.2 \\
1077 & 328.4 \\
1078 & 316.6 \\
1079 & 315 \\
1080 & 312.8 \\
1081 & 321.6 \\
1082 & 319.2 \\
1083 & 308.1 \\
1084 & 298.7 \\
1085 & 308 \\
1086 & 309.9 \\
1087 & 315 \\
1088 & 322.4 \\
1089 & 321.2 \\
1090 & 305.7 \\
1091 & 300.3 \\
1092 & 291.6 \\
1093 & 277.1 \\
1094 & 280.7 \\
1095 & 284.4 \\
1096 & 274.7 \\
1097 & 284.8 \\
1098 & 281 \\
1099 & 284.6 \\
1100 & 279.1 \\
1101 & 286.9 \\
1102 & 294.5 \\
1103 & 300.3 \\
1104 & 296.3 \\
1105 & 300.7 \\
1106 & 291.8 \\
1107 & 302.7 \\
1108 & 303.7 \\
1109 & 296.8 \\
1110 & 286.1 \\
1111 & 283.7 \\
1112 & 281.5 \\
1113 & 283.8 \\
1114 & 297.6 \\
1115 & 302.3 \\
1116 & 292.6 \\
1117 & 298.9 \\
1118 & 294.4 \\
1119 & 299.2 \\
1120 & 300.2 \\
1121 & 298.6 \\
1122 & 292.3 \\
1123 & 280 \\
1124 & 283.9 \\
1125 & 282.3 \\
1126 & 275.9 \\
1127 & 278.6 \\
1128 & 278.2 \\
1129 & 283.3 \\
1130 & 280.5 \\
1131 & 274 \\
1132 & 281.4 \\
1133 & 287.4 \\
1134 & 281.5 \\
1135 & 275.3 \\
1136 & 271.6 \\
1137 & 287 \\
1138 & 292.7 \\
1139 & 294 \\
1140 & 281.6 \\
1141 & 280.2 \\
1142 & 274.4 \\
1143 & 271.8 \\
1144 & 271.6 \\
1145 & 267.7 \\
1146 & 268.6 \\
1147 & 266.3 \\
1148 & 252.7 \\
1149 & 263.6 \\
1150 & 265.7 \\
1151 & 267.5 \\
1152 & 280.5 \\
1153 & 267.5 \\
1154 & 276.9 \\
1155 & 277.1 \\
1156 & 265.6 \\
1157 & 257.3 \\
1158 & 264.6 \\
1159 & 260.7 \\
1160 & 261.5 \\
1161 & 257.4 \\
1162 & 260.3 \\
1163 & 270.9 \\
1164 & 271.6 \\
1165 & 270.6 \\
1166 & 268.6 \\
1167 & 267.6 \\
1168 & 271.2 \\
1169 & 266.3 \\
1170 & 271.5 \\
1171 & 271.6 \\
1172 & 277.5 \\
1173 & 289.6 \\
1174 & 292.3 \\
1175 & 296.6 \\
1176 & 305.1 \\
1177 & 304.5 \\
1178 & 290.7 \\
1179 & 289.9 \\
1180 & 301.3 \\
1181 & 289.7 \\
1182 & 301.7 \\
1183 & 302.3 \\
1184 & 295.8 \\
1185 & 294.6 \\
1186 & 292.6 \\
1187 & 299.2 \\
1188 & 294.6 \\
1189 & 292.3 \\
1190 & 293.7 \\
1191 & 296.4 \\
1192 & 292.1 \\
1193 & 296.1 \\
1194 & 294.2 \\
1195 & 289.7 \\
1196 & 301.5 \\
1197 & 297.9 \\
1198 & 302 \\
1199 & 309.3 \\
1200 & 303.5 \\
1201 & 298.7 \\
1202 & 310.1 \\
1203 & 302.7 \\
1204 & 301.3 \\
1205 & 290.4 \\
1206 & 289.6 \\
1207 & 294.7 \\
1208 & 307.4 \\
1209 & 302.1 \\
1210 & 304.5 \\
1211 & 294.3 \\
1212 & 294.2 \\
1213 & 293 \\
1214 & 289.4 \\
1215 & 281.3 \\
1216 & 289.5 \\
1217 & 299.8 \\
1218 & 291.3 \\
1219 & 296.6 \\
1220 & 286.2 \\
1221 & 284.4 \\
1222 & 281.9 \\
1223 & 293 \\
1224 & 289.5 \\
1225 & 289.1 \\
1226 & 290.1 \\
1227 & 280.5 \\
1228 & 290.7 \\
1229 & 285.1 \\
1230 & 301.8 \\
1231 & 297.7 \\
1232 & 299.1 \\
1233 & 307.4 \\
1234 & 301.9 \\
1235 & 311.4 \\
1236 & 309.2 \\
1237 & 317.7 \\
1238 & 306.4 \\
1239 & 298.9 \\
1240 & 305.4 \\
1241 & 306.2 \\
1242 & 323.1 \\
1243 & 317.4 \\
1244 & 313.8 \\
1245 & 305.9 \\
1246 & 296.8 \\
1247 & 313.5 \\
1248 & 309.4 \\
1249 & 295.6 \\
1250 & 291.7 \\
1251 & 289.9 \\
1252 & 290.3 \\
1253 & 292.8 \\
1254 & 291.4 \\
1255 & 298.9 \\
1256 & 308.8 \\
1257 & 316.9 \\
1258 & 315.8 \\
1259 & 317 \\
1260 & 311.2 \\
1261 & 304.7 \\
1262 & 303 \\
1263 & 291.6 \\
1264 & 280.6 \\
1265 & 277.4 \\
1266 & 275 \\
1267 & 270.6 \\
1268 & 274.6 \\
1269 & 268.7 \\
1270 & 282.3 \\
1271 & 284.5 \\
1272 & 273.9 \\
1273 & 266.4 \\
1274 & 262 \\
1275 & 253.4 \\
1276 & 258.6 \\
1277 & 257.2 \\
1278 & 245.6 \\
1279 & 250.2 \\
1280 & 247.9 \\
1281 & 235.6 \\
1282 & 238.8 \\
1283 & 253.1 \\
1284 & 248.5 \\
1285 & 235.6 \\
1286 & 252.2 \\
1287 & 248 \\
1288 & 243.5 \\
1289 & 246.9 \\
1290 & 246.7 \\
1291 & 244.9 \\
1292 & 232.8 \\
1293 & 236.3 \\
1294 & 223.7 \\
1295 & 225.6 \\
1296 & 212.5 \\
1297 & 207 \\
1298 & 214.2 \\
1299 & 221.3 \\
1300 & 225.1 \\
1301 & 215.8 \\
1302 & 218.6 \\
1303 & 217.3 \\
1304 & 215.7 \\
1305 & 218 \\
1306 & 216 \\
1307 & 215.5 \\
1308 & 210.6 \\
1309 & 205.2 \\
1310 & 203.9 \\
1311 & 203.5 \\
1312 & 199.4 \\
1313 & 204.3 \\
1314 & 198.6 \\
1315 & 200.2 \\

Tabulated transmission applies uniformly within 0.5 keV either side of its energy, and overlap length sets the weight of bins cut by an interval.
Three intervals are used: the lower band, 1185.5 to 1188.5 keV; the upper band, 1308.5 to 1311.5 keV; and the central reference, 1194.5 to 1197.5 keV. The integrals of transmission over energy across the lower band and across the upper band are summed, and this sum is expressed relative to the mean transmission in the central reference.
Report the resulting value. 5.1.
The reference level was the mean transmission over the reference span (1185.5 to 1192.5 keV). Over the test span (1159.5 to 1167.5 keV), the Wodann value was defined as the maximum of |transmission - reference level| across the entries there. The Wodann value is 37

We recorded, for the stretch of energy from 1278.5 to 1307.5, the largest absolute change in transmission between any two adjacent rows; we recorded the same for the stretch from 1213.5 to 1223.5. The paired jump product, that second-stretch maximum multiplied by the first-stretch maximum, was 184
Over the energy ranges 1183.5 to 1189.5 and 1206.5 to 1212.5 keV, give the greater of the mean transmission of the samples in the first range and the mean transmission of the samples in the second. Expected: 300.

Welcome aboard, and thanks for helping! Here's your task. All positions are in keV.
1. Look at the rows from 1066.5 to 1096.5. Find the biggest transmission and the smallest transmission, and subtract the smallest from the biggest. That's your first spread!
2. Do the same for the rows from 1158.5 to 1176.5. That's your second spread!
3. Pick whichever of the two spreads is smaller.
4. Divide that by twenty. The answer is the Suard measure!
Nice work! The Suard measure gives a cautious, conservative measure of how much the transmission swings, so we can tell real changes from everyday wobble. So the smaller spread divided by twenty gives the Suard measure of 2.4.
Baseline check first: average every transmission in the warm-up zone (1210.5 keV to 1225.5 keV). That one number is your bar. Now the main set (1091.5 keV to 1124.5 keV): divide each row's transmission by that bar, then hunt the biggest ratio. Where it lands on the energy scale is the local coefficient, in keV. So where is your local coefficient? 1108 keV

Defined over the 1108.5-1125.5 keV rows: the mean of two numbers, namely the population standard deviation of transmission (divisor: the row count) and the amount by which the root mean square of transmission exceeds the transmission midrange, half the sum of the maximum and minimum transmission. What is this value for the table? 3.9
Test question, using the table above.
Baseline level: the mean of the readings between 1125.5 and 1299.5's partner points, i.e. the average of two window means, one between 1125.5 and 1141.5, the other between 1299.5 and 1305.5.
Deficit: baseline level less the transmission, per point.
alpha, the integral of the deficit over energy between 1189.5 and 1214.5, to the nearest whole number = -1200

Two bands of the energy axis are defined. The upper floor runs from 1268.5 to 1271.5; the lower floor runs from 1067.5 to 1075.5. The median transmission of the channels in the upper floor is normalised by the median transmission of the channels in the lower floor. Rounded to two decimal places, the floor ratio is 0.94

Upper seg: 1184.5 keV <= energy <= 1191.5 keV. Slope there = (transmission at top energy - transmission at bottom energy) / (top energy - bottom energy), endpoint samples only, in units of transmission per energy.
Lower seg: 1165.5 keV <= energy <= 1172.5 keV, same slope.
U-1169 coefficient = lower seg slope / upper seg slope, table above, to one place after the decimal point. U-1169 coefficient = 4.9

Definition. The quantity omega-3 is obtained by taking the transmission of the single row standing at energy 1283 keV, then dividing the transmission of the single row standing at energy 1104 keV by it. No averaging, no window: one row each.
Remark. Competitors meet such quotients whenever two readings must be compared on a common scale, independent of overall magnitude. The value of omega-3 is 1.17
